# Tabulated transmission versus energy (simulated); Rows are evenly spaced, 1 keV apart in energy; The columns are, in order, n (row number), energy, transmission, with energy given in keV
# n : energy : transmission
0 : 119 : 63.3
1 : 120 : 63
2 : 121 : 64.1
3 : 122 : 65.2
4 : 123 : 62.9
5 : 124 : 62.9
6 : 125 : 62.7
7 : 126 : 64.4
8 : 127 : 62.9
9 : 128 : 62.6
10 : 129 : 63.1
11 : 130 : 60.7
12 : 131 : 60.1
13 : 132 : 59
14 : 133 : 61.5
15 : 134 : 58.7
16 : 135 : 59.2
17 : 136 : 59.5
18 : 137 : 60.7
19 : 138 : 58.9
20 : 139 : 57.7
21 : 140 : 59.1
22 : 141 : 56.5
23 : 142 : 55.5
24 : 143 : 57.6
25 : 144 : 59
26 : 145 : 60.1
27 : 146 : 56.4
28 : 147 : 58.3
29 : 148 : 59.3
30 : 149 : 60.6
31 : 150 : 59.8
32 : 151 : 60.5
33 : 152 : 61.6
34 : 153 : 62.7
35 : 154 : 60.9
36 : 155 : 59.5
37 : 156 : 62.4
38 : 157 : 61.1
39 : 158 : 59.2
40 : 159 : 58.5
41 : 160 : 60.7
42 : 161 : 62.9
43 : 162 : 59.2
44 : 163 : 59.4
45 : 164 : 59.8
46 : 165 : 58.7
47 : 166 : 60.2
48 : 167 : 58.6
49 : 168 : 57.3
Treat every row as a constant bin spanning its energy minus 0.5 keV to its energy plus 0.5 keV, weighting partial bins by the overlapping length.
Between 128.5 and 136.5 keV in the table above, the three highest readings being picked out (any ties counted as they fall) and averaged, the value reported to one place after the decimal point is 61.8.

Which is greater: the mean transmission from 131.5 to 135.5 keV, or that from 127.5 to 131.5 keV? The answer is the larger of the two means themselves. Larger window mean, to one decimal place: 61.6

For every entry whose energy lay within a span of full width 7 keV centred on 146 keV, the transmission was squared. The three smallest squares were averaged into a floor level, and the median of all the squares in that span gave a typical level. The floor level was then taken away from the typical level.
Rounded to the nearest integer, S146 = 182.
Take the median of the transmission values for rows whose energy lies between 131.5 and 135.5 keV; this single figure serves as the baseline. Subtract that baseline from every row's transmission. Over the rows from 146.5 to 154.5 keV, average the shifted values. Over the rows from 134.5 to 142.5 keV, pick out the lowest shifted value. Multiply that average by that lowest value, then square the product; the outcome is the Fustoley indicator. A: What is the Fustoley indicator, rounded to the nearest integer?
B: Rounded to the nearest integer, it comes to 24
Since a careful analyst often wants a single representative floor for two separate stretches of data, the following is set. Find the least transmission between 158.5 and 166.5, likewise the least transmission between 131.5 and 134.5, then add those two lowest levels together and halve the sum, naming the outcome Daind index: 58.60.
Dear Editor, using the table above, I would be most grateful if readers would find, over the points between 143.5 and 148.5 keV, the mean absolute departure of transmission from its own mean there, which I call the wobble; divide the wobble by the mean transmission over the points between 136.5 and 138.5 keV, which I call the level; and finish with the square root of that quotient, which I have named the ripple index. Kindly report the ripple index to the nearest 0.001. 0.130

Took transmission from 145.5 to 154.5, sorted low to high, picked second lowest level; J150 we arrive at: 58.3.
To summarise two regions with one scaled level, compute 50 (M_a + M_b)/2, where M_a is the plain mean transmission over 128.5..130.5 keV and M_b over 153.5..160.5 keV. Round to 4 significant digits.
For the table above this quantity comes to 3056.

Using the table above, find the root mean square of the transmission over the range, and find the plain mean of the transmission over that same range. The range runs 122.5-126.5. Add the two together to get 126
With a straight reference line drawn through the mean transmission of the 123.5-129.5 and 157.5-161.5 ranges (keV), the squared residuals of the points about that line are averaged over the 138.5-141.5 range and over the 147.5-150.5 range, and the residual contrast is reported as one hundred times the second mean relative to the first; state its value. 11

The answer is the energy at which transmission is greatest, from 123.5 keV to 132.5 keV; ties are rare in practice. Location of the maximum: 126 keV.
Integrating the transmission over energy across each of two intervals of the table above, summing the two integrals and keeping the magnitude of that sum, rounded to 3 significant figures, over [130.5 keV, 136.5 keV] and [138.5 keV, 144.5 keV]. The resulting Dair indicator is 703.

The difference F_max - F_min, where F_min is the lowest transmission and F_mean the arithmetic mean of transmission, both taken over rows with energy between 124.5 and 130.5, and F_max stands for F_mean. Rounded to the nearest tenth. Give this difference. 2.0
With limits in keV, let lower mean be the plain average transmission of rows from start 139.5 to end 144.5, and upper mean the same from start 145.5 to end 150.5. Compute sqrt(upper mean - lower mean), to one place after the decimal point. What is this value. 1.2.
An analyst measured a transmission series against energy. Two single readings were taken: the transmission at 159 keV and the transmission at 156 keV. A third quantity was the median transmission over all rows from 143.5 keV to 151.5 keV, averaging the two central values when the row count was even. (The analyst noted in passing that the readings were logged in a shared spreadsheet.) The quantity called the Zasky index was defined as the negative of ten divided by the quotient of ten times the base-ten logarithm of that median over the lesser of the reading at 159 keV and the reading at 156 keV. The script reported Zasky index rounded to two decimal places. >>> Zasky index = -32.96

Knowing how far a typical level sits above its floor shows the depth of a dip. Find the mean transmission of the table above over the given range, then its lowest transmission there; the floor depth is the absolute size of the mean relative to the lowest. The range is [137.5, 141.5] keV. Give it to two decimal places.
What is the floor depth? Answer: 1.55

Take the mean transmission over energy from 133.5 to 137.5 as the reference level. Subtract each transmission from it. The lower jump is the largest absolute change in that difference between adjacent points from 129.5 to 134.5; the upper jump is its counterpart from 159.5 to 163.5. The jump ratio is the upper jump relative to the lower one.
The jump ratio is 1.3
